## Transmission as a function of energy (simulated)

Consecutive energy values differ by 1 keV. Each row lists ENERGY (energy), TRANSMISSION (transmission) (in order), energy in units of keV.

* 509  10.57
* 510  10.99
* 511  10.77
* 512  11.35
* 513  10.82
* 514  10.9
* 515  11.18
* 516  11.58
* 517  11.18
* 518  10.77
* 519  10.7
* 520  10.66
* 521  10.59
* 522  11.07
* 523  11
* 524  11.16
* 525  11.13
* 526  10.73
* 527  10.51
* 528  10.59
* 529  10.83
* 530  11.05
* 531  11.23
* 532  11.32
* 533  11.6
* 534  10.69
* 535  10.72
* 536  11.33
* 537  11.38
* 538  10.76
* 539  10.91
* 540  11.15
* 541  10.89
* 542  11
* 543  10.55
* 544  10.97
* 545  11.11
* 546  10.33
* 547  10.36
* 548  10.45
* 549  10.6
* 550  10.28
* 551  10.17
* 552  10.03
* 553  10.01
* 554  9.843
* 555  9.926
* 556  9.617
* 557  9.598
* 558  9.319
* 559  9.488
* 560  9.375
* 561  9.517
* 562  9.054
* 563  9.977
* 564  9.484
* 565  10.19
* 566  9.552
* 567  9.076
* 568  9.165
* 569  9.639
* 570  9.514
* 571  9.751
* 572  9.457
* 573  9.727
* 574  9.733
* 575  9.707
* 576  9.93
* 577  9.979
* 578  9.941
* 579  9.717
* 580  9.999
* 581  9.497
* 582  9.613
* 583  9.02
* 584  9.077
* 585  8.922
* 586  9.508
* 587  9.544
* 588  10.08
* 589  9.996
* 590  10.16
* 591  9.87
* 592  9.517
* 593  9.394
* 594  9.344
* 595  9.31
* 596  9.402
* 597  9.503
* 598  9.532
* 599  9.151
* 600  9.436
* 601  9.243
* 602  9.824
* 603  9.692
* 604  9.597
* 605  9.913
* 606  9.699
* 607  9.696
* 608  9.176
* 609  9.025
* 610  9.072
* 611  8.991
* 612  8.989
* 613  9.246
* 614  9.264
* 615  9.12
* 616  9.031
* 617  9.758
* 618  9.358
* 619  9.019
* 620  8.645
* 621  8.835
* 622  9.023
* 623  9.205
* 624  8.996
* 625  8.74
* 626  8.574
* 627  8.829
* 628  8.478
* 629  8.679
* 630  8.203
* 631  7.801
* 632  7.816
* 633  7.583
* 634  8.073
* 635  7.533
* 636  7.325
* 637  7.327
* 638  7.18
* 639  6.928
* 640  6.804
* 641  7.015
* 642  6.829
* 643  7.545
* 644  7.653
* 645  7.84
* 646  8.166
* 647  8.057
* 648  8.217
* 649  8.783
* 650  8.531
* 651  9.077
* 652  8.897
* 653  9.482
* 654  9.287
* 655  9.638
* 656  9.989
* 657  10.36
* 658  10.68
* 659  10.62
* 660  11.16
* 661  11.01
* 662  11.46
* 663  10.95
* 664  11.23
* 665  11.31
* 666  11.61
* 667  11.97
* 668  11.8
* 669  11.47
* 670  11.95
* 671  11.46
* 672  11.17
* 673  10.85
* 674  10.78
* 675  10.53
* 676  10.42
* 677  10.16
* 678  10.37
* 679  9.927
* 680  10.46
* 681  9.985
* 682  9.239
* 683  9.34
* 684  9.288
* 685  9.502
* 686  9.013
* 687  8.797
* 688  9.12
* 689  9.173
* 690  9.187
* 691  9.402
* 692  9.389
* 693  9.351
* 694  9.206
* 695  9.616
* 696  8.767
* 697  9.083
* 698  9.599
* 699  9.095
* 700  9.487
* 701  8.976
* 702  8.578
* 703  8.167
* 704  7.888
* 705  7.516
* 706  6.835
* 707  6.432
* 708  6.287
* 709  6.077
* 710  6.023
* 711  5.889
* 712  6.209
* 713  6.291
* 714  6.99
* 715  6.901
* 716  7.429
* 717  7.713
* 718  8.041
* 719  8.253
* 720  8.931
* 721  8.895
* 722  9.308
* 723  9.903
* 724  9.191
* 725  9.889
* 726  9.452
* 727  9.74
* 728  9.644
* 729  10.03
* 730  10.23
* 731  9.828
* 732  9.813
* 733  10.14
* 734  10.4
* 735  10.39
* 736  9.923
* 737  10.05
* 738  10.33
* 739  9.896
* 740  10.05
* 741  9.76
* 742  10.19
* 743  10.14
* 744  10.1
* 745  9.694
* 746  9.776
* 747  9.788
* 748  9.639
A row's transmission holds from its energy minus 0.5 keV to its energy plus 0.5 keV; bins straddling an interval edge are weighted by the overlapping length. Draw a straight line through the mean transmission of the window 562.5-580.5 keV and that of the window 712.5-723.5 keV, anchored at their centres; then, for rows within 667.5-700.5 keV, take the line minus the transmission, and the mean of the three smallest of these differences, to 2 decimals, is -3.14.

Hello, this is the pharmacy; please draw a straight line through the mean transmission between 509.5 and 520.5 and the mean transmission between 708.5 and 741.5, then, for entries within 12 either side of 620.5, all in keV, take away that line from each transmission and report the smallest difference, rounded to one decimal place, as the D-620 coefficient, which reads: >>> -2.0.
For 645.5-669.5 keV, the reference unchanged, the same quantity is -1.6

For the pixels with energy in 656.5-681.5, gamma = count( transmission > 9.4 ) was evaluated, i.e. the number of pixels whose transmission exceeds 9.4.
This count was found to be 25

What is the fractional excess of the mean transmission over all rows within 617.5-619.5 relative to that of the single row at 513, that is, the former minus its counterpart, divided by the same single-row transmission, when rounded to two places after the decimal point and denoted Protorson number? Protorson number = -0.15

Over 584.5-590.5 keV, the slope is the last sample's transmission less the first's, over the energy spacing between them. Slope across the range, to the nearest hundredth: 0.25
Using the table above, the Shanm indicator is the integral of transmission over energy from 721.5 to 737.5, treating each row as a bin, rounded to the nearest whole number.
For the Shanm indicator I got 158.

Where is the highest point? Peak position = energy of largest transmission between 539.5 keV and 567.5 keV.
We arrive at 540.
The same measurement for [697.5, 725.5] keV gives 723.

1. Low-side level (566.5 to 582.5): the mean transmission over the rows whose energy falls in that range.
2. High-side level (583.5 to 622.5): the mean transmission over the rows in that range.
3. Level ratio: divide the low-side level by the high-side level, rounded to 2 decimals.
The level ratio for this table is 1.03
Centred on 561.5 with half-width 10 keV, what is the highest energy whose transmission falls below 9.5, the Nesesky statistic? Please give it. 568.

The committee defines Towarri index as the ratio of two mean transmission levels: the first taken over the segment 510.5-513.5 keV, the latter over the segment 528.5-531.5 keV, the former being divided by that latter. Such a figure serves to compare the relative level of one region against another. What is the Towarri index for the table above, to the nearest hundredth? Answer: 0.99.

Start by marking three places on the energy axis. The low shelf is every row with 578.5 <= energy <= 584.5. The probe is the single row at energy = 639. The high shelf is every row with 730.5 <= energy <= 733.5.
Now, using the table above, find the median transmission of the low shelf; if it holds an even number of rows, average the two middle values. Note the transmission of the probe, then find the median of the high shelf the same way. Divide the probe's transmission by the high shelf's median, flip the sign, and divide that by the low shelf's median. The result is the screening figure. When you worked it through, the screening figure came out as -0.074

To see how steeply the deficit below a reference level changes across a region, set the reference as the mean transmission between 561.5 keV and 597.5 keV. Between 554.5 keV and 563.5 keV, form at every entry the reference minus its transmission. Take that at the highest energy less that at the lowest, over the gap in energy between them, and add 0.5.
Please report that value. 0.49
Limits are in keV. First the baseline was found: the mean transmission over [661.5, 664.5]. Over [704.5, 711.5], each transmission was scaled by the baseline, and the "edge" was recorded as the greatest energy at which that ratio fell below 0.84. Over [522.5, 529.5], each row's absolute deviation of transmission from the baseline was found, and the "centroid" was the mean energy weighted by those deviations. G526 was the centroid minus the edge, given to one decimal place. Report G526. -184.1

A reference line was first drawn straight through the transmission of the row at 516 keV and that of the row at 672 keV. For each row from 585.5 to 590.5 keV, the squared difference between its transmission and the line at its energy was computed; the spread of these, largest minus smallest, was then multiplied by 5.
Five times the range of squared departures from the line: 10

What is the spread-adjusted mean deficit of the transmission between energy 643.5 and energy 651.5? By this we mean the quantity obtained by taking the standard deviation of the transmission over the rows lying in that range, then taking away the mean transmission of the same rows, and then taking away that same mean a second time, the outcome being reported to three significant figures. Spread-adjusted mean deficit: -16.1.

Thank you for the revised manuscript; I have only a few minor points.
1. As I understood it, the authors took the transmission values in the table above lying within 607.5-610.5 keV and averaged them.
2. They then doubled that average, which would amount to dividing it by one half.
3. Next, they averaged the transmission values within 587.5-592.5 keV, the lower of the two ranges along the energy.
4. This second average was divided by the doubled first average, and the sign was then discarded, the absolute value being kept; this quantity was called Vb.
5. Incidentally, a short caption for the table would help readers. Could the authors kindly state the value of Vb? 0.55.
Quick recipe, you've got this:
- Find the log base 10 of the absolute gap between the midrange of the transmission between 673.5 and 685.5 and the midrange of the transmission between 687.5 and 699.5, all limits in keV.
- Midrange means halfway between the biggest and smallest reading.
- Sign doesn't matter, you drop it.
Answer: -0.09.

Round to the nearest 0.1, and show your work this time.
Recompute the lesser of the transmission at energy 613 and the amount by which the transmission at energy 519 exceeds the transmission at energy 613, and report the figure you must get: 1.5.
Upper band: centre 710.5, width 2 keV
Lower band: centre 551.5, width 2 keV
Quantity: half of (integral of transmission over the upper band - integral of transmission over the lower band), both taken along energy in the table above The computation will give -4.1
